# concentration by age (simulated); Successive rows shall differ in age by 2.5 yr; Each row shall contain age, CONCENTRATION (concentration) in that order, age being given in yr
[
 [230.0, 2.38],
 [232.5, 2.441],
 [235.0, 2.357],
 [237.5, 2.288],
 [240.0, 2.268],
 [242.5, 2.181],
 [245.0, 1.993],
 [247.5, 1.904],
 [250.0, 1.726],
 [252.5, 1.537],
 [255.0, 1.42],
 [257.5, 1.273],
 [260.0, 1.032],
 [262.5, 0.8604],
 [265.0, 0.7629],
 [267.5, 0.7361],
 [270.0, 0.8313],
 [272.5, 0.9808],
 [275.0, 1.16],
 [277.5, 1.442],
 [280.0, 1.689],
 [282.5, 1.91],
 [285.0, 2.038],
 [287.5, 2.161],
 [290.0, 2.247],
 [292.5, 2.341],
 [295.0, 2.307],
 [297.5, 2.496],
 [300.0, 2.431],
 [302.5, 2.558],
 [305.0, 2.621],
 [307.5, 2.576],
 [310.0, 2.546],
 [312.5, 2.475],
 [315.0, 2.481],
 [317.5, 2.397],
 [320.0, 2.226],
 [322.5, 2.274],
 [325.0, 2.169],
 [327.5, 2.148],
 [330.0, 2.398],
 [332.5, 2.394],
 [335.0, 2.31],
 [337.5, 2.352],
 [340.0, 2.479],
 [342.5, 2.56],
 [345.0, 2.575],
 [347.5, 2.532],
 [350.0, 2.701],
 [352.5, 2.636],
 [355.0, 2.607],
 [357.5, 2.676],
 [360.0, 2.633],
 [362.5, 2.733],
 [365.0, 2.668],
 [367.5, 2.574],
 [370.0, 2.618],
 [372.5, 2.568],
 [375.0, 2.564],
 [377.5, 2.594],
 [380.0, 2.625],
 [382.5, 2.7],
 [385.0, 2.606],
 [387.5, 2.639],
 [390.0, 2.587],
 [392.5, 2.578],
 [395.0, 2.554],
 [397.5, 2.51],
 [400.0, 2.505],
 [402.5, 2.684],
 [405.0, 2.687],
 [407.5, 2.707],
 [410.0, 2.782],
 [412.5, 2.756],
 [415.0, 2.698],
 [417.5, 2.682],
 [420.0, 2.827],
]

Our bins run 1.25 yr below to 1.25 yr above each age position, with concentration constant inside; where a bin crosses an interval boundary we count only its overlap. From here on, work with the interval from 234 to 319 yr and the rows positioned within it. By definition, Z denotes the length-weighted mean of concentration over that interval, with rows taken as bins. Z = 1.88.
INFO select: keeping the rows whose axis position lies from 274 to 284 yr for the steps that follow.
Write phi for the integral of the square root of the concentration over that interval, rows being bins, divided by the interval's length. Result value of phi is 1.25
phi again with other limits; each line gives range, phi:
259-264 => 0.96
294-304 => 1.57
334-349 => 1.57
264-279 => 0.99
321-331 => 1.50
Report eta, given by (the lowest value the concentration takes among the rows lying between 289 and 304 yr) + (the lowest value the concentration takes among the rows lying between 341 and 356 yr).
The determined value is 4.8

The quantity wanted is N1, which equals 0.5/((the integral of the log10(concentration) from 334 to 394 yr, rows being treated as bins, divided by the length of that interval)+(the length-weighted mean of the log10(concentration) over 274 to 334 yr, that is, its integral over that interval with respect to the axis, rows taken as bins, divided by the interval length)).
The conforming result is 0.662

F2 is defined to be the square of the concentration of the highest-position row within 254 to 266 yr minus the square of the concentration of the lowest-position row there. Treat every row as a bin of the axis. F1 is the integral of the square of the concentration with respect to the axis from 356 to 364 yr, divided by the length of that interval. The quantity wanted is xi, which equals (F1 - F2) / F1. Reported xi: 1.20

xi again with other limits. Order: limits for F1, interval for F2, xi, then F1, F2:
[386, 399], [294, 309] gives 0.80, 6.6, 1.3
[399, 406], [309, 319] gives 1.11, 6.9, -0.7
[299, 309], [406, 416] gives 1.01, 6.5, 0.0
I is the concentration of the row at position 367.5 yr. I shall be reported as 2.574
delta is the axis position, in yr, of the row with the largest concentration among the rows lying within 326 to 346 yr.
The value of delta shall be 345.0 yr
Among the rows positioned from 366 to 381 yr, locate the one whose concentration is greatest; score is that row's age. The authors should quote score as 380.0 yr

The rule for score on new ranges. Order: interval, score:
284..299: 297.5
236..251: 237.5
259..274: 260.0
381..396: 382.5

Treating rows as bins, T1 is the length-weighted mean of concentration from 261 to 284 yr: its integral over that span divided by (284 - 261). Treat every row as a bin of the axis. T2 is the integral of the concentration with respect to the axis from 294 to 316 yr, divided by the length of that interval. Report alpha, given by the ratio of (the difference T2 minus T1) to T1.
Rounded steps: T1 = 1.16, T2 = 2.5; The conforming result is 1.2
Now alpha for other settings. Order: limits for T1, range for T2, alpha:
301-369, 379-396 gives 0.0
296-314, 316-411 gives 0.0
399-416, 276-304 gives -0.2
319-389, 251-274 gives -0.6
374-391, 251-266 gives -0.6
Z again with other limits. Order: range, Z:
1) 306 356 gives 2.44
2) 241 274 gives 1.33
